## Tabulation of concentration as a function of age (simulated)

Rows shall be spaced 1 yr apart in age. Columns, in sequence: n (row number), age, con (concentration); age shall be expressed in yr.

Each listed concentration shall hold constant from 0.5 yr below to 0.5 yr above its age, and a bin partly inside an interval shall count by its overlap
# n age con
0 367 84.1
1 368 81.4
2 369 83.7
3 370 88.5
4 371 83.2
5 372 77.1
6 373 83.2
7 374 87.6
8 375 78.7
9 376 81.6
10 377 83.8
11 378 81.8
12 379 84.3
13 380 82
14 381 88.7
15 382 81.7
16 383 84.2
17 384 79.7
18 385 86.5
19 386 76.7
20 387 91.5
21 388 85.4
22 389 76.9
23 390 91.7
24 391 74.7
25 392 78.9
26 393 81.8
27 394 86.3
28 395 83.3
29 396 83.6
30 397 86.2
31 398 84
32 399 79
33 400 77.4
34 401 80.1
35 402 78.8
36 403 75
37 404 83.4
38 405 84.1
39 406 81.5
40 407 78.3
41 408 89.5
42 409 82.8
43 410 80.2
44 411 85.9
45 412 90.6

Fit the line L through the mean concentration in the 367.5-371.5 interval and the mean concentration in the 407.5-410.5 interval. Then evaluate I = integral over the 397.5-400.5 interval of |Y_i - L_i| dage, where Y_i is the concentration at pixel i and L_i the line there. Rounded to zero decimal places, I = 12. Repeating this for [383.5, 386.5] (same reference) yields 14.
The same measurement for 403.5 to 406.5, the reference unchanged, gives 4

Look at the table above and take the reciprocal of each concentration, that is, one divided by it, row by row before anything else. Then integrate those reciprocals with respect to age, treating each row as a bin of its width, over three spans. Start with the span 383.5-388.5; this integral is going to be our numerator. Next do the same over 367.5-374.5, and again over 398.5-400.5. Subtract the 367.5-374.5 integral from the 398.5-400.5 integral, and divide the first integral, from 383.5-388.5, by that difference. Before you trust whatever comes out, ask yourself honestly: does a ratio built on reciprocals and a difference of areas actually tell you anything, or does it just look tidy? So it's -1.0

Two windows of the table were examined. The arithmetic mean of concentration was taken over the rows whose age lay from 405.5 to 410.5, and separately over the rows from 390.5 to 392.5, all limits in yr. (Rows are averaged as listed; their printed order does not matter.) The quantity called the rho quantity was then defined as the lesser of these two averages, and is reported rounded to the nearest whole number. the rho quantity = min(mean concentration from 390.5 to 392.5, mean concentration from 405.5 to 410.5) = 77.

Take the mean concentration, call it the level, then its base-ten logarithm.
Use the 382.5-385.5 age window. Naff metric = 1.92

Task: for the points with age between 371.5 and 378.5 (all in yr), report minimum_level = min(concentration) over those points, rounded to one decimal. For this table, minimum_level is 77.1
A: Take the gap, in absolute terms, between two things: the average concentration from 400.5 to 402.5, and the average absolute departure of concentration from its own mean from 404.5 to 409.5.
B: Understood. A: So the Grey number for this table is 76.6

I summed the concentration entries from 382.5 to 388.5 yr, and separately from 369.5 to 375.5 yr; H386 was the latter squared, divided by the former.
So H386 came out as 493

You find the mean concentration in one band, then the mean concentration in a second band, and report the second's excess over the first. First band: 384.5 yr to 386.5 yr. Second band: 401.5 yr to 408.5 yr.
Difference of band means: 0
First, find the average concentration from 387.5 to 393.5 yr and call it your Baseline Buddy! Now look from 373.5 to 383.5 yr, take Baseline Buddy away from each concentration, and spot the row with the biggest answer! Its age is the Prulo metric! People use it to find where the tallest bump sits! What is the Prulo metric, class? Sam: 381 yr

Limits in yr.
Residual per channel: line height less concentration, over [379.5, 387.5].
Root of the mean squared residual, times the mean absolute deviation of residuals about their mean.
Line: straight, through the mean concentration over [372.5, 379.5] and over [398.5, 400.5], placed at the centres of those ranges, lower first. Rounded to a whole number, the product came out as 21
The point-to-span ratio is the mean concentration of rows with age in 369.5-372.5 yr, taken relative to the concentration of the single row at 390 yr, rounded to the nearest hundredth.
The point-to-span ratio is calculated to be 0.90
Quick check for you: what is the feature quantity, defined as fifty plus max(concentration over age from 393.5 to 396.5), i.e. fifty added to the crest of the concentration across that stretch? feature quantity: 136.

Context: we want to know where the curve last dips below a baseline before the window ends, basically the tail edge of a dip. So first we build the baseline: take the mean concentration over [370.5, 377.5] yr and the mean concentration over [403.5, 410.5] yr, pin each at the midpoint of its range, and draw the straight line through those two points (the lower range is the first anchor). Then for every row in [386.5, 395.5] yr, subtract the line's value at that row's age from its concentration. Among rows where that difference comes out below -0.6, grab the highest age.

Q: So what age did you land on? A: 393 yr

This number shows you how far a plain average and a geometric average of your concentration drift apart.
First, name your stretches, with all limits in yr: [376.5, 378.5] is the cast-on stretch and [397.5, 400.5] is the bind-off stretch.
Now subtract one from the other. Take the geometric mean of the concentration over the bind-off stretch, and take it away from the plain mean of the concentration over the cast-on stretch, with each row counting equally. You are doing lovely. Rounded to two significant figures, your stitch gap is 2.7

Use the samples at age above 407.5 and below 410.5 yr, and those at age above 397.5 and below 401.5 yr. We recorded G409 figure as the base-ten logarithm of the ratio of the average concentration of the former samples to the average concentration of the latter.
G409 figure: 0.021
